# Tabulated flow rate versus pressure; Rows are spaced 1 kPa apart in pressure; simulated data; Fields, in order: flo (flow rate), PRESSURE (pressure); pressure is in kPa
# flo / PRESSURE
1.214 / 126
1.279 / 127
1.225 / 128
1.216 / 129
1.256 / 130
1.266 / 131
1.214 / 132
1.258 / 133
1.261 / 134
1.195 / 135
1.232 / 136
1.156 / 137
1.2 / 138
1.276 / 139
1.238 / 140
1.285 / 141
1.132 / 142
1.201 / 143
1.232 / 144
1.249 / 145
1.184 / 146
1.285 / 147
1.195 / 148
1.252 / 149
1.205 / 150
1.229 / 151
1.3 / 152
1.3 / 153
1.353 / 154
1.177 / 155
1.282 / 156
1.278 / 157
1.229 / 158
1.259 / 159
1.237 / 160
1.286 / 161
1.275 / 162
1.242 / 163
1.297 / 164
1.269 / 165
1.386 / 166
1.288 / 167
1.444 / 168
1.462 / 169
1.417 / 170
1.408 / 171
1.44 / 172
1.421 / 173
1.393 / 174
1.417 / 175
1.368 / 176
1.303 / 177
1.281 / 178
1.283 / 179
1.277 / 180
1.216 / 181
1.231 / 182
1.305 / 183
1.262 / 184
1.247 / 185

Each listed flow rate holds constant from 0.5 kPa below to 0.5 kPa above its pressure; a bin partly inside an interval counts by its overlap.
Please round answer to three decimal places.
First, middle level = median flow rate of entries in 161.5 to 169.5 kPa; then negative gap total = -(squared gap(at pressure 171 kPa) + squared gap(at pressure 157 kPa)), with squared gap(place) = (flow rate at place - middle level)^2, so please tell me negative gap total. -0.014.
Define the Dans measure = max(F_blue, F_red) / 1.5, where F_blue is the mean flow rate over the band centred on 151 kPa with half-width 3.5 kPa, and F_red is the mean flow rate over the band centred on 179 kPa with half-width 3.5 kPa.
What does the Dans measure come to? 0.853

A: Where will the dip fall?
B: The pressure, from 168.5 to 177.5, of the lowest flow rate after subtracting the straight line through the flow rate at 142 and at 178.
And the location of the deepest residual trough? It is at 177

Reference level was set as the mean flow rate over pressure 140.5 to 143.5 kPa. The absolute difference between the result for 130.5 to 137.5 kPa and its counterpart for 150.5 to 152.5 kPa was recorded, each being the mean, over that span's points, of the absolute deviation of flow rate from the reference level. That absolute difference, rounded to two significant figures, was 0.021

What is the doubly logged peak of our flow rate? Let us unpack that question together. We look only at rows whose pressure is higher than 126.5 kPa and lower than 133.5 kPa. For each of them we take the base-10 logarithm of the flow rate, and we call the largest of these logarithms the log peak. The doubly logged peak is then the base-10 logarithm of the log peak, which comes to -0.97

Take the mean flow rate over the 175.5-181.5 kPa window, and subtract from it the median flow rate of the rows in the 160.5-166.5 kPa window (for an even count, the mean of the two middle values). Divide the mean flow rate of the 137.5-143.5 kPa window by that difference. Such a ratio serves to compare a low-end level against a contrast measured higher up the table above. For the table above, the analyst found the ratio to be 163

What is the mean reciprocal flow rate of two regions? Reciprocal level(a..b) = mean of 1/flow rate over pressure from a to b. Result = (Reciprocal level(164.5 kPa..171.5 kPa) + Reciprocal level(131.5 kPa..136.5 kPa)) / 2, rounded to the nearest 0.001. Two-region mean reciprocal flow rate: 0.769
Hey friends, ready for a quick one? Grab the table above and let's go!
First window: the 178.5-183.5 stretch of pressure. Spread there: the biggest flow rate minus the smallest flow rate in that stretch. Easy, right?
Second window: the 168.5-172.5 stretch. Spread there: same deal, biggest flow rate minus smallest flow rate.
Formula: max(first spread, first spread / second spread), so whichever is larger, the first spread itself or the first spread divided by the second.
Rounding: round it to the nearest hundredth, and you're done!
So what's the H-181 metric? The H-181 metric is 1.65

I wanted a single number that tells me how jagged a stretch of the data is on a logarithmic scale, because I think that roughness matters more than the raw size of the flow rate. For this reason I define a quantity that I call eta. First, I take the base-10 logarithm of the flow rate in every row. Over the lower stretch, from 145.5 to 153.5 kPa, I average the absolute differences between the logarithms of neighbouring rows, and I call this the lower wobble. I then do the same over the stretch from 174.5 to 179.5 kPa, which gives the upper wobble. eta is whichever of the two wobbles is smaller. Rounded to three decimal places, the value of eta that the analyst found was 0.011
